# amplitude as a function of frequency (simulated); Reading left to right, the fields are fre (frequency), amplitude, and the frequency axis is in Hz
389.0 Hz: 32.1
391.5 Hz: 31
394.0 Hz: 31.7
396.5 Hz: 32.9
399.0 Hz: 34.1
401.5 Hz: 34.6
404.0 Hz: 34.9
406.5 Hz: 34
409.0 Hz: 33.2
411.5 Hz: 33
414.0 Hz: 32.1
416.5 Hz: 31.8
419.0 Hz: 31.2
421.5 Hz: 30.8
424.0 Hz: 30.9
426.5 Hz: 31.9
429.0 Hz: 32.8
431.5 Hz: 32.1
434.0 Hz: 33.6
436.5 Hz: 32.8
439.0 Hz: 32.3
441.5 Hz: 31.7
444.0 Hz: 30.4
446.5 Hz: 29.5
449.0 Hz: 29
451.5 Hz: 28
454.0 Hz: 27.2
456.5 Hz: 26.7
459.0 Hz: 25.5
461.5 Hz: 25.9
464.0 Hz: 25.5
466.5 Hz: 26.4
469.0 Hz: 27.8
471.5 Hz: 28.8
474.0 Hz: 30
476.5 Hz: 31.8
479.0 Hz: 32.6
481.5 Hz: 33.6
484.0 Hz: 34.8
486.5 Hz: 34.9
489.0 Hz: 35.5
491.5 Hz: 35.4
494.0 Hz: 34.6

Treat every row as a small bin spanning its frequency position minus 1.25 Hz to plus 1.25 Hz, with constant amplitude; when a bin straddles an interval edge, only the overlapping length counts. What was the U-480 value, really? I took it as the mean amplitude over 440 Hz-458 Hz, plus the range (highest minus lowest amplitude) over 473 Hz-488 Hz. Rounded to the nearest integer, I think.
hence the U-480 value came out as 34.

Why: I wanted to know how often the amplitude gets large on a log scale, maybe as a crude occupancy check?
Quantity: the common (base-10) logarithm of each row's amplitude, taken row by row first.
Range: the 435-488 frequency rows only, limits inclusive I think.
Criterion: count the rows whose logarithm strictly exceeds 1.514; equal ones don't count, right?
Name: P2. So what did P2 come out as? 4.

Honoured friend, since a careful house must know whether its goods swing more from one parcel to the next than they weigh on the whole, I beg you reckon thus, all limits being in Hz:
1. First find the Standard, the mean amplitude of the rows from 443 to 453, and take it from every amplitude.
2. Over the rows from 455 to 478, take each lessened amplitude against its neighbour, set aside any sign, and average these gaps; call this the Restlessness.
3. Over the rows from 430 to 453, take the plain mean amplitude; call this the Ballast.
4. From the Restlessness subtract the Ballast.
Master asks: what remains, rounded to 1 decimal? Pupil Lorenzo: -30.0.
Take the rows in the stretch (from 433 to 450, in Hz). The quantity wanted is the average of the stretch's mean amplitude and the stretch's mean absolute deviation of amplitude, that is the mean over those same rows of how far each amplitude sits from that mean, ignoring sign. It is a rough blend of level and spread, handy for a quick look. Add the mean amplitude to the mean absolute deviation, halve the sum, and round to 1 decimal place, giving 16.4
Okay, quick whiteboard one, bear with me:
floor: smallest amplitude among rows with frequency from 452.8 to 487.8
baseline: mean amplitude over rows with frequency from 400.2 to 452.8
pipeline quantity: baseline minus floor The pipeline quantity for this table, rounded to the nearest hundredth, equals 6.43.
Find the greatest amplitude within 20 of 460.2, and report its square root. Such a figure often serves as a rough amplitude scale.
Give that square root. 5.71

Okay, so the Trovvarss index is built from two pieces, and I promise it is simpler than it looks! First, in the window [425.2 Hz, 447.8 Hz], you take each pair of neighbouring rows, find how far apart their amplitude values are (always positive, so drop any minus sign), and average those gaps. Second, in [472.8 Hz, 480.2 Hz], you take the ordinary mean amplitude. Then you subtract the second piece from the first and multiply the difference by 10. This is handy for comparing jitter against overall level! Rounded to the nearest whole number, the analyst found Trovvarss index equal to -306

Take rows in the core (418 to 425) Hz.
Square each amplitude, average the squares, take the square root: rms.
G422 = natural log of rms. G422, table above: 3.43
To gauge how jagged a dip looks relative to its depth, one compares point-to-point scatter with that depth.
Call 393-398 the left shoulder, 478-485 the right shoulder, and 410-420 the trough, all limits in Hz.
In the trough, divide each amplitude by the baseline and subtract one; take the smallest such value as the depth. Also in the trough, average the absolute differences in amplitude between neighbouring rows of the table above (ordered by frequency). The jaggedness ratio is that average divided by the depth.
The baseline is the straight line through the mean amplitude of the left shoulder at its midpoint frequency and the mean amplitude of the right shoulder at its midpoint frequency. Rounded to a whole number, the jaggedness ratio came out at -13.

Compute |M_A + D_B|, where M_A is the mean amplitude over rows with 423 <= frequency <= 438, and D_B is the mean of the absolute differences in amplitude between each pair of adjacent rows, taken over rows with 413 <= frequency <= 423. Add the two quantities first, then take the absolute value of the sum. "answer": 32.8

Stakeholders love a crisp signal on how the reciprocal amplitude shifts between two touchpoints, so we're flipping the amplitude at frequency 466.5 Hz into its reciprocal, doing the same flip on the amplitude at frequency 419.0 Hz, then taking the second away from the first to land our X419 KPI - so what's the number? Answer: 0.0058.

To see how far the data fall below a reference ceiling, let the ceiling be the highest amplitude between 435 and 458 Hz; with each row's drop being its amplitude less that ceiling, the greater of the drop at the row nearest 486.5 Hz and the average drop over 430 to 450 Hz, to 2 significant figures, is 2.1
